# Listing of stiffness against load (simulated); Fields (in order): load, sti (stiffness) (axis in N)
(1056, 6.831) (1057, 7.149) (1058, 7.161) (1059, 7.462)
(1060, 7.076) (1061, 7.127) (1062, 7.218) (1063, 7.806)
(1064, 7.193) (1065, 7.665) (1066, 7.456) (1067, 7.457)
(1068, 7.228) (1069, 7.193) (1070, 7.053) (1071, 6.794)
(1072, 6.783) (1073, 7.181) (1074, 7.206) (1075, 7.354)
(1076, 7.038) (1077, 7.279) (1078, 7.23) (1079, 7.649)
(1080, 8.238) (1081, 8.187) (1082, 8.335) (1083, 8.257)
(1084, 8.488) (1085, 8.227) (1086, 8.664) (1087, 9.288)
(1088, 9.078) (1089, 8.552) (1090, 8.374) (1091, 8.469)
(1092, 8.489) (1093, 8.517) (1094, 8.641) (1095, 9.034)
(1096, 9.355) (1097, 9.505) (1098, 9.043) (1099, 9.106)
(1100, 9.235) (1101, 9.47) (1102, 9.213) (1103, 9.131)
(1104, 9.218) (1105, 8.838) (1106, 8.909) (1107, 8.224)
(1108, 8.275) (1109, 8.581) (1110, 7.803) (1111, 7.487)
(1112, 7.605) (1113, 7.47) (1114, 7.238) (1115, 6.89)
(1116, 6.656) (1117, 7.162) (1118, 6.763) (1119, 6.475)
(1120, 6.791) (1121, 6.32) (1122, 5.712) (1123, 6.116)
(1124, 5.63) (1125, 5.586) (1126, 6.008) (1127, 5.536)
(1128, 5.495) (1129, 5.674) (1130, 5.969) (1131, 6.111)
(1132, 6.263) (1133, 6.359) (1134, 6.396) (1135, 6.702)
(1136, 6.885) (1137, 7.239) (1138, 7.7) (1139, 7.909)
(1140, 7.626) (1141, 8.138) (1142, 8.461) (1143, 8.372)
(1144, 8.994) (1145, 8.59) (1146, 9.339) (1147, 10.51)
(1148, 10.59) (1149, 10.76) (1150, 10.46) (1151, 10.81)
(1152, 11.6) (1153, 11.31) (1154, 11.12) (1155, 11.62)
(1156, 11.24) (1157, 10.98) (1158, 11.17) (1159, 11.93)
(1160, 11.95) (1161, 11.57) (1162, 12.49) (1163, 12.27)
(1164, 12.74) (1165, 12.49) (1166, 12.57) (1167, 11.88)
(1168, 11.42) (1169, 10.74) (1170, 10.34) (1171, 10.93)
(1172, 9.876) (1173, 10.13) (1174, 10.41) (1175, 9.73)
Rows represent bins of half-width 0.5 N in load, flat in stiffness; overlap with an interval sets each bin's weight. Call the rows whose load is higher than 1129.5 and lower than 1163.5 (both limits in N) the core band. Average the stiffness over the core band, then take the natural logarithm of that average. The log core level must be 2.2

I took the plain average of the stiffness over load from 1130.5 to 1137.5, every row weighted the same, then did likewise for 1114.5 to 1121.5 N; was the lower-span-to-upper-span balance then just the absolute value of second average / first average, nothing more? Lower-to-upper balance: 1.02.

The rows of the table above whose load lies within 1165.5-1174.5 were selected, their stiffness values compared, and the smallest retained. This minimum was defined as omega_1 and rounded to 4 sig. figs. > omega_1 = 9.876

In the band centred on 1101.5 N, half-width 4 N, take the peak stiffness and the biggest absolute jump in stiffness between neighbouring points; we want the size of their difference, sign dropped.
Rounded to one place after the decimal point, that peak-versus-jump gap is 9.1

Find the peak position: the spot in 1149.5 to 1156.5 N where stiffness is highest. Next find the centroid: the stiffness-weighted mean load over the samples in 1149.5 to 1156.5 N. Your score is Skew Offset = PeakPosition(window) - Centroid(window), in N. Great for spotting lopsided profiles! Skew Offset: 2.0 N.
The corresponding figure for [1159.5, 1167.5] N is 0.5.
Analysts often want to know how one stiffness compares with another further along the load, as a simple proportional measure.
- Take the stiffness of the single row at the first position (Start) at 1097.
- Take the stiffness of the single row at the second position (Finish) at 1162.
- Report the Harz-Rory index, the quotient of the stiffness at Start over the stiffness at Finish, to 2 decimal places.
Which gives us 0.76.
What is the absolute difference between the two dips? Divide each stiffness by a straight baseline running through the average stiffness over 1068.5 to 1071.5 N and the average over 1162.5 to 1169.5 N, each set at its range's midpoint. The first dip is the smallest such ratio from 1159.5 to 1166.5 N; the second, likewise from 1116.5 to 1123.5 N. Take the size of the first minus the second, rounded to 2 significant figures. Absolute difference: 0.40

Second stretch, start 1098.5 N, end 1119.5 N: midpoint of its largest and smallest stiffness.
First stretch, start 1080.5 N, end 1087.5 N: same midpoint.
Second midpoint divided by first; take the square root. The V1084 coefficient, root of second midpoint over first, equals 0.96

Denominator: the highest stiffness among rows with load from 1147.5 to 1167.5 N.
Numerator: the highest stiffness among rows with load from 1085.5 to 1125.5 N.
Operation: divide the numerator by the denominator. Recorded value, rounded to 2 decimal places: 0.75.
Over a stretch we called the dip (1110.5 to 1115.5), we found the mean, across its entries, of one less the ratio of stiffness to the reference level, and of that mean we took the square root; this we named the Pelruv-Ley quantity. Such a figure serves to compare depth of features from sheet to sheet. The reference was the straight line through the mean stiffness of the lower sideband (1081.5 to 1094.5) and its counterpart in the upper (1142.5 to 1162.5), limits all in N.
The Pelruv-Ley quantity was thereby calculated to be 0.47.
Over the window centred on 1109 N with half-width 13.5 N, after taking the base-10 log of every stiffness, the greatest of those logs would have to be 0.98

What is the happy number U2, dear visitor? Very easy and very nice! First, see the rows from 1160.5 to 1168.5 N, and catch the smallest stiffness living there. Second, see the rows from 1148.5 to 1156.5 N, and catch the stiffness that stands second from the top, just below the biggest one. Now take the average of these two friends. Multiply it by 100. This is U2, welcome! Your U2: 1151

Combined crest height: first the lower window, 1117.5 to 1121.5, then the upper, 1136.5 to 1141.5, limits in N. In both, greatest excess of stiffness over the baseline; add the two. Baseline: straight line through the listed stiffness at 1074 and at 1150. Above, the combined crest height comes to -4.3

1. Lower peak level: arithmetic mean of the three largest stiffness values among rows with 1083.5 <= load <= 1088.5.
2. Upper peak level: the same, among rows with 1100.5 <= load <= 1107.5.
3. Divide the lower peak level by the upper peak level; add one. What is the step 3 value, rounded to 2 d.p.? 1.97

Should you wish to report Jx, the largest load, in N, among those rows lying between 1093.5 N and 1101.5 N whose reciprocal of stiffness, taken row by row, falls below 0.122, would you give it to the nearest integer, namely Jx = 1101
